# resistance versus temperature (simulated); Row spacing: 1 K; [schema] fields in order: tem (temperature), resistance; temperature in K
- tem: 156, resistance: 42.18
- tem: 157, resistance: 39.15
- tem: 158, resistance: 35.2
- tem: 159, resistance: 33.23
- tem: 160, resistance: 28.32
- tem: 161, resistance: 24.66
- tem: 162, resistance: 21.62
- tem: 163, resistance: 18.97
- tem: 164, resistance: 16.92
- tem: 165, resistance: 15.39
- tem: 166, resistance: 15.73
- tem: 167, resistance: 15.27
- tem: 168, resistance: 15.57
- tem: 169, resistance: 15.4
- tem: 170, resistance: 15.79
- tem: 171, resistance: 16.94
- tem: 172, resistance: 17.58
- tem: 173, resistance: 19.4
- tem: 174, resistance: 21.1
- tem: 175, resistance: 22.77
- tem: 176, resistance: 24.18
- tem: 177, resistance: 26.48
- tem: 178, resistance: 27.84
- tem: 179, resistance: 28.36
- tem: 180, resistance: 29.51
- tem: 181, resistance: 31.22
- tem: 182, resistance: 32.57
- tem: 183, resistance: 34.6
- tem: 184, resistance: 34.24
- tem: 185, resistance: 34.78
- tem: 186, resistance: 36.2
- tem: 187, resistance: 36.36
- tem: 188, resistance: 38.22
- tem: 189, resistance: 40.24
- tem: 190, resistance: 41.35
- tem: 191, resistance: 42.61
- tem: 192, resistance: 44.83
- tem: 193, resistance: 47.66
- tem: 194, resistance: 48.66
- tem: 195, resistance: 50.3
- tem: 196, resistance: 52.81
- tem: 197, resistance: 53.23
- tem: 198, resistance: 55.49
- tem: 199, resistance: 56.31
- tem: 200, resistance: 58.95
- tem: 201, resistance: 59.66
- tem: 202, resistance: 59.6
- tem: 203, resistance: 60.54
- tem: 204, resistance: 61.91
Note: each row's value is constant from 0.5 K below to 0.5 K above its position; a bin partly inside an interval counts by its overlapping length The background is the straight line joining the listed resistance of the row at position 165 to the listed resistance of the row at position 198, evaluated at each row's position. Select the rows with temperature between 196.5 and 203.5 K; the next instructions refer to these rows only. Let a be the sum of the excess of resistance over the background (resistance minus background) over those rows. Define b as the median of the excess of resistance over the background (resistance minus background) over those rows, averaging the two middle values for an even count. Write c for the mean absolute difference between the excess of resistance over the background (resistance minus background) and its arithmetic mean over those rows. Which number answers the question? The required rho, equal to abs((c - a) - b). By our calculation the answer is 3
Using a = -2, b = -0.4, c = 0.65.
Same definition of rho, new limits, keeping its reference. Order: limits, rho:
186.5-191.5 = 29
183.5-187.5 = 25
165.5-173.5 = 42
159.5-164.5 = 57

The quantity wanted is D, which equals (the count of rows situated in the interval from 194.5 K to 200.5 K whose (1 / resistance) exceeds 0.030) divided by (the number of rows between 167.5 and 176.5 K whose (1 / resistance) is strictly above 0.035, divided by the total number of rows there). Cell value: 0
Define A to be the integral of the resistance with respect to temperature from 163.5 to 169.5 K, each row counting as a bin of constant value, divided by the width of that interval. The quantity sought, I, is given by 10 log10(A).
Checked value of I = 12.0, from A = 16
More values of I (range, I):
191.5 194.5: 16.7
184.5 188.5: 15.6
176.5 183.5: 14.8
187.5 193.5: 16.3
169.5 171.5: 12.1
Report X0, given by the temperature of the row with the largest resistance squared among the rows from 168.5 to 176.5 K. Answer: 176 K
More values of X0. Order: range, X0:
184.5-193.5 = 193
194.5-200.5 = 200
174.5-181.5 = 181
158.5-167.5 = 159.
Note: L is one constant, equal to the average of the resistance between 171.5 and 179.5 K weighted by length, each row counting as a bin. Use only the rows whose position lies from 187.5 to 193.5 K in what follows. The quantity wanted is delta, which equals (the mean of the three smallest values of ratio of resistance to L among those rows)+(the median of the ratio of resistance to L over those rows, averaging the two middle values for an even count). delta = 3.5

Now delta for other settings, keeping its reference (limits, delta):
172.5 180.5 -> 2.0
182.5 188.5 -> 3.0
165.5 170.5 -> 1.3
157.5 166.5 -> 1.6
